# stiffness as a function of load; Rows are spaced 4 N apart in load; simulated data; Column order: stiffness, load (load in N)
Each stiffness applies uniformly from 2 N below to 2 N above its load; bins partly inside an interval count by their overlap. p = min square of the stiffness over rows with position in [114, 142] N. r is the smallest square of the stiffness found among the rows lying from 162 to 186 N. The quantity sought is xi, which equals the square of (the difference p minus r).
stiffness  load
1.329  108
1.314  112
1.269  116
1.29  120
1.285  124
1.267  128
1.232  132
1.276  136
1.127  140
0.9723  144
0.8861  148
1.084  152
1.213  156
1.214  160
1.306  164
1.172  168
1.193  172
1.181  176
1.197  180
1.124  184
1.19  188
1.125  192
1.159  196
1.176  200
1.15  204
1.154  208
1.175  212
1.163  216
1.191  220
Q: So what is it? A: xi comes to 0.00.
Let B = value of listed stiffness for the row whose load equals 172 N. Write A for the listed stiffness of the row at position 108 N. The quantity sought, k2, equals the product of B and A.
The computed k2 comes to 1.59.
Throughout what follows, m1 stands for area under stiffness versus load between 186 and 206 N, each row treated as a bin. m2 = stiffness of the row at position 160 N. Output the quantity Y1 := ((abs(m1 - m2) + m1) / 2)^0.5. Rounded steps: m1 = 23.2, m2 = 1.214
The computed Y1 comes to 4.8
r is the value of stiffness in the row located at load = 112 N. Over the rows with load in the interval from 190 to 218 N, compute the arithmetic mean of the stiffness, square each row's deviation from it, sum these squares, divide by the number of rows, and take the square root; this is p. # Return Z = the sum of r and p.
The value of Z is 1.33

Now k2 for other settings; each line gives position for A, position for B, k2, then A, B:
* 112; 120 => 1.70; 1.314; 1.29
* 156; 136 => 1.55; 1.213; 1.276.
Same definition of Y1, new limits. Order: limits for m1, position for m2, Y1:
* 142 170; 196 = 5.6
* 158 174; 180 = 4.4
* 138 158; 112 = 4.5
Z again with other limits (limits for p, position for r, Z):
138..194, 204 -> 1.25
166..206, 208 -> 1.18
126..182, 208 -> 1.27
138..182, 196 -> 1.27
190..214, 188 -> 1.21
